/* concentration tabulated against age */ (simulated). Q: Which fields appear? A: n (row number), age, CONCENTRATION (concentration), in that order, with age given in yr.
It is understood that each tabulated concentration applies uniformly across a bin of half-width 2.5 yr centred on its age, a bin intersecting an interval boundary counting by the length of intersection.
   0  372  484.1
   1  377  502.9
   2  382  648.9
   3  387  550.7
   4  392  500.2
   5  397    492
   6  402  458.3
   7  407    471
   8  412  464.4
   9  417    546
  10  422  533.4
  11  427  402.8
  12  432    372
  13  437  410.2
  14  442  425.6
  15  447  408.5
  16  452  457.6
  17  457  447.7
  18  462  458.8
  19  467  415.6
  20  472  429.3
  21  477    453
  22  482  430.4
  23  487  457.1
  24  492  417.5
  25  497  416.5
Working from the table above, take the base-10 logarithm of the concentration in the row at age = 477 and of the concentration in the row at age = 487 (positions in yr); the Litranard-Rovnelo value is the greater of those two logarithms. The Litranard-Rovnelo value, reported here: 2.66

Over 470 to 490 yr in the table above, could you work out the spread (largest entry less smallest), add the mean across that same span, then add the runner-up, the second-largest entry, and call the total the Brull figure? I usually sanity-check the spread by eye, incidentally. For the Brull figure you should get 923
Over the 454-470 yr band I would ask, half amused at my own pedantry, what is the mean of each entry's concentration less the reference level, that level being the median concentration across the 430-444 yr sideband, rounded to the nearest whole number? 31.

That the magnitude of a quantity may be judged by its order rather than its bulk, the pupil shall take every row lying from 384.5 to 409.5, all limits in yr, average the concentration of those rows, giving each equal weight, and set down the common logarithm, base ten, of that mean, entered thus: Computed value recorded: 2.69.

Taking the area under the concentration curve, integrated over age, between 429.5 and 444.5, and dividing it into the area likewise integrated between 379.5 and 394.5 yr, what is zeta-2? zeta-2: 1.41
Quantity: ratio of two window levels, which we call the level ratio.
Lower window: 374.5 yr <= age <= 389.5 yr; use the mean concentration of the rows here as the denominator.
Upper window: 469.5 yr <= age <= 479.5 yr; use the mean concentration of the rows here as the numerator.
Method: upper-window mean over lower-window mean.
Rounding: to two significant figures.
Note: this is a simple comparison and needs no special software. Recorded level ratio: 0.78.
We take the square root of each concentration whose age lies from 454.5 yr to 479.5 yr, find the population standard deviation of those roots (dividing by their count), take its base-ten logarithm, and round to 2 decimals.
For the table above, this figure -0.42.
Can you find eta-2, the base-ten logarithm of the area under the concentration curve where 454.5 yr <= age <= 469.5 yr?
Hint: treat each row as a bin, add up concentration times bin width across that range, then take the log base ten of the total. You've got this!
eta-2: 3.82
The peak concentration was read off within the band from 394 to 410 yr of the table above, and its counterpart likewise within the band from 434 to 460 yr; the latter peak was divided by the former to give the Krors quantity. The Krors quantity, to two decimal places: 0.93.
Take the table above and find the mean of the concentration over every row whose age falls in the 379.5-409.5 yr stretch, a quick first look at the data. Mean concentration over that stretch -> 520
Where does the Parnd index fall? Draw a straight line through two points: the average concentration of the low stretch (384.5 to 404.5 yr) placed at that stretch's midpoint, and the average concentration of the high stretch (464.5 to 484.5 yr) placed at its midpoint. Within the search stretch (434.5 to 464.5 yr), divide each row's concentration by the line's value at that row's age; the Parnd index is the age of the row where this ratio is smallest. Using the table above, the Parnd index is 437 yr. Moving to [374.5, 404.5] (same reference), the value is 402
